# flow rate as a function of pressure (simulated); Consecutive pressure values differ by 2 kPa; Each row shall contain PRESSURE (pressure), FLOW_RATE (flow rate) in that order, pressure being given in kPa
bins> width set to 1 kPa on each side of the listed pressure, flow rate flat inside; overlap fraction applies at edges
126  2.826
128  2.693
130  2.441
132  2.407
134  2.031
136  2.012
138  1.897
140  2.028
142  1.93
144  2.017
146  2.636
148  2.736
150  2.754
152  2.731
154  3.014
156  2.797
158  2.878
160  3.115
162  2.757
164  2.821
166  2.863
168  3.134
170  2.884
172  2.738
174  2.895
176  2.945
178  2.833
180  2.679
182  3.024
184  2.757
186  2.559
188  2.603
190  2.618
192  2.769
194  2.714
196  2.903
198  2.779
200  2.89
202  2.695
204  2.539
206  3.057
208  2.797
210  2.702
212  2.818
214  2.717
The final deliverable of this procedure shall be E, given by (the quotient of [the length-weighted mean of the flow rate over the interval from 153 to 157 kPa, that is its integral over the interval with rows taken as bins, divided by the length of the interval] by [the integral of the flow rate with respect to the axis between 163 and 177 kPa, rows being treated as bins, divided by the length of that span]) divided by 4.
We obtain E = 0.251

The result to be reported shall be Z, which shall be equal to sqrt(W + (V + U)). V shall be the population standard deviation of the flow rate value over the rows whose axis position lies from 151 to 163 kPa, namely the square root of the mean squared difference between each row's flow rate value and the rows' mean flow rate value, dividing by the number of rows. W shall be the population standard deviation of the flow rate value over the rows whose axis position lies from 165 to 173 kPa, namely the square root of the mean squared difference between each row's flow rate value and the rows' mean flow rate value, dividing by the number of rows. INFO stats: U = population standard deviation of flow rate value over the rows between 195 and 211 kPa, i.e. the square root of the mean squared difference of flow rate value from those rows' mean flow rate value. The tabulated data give 0.656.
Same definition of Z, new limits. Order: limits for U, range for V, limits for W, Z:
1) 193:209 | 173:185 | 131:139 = 0.673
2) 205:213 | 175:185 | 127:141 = 0.728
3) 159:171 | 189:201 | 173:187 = 0.625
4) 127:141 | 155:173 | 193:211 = 0.742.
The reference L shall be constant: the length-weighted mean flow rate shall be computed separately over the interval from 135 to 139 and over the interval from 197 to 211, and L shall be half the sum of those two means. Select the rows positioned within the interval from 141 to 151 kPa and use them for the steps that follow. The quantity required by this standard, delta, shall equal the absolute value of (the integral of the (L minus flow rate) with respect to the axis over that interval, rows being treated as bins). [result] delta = 0.5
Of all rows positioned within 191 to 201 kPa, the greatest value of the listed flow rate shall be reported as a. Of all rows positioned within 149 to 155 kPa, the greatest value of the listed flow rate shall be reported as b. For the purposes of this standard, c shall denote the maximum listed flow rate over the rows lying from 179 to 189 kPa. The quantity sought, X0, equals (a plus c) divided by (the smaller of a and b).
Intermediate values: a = 2.903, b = 3.014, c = 3.024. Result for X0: 2.04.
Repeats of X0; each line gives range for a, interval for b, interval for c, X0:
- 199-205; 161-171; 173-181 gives 2.02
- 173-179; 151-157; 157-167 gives 2.06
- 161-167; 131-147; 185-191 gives 2.08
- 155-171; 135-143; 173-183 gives 3.04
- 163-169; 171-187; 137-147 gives 1.91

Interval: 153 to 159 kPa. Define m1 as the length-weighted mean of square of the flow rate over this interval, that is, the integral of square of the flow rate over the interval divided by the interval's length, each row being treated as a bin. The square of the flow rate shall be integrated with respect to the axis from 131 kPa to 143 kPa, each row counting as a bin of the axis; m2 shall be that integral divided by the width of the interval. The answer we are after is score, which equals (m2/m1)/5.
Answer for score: 0.10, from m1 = 8.4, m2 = 4.2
